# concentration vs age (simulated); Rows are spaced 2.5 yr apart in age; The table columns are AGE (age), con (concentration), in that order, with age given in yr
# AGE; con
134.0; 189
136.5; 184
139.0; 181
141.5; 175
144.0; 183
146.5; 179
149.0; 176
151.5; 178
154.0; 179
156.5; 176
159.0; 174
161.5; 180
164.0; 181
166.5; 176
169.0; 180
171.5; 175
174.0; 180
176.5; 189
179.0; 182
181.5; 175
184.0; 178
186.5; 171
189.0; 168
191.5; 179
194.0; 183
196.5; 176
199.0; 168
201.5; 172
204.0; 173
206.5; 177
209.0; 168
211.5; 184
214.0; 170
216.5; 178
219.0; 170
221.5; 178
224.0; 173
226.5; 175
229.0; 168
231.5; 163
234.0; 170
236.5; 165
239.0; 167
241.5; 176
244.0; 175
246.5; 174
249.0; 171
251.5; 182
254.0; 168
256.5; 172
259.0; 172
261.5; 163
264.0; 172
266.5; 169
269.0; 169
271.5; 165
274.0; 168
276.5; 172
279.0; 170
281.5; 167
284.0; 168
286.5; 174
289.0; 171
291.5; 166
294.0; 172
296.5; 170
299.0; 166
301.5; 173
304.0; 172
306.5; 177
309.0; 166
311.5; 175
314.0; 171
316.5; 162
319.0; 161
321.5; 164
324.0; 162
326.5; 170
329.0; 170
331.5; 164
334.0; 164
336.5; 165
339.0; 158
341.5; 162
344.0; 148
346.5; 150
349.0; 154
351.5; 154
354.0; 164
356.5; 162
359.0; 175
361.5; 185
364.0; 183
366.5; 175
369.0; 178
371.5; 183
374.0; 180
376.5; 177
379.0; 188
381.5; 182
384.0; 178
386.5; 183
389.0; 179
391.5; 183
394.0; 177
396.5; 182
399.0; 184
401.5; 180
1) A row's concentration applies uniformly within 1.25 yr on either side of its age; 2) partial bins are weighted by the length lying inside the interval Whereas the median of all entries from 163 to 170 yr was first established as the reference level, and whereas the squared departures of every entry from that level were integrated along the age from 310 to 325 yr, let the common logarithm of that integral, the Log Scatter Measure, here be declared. 3.53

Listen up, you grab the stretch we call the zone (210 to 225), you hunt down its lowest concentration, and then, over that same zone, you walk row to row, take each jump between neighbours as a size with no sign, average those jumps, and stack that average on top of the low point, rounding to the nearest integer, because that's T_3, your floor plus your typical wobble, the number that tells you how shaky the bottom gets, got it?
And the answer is 179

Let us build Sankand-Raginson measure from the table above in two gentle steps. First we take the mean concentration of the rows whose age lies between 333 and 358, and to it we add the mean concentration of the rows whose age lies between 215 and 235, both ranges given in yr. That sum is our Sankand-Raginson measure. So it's 330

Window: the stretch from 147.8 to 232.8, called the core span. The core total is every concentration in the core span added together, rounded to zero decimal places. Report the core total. 5973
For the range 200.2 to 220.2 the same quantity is 1392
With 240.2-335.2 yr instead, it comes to 6443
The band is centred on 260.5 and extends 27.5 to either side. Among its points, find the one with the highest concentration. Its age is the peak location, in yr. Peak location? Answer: 251.5 yr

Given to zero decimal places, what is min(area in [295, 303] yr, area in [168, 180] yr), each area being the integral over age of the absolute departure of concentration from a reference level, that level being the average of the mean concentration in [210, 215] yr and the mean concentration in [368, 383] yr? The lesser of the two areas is 46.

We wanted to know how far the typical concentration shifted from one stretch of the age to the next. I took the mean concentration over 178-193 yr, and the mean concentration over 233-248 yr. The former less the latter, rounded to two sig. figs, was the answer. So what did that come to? 4.3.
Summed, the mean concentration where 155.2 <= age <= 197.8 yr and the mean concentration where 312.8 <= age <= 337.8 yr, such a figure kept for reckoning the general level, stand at 343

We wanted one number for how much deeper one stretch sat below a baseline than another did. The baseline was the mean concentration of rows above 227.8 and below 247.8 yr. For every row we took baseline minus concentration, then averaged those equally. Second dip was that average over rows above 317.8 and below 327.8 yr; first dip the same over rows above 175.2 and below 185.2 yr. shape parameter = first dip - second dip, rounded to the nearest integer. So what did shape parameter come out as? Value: -17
